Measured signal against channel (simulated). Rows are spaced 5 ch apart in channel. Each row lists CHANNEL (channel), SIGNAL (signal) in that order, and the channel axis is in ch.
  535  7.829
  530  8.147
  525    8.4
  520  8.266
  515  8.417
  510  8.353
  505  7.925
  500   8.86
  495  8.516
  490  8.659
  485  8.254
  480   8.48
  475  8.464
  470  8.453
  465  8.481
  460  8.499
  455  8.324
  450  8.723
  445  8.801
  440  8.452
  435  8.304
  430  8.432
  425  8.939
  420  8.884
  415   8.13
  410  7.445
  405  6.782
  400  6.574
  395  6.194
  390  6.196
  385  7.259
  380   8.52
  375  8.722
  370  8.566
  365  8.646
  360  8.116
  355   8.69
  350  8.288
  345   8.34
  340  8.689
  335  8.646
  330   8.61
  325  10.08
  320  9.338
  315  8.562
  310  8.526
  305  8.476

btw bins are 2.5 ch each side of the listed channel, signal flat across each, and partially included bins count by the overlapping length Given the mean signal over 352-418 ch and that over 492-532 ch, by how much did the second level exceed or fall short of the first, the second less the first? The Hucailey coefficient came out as 0.7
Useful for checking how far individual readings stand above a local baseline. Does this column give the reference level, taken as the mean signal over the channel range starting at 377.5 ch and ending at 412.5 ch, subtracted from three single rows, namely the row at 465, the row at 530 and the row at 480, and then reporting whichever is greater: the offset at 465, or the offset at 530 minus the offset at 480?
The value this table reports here 1.49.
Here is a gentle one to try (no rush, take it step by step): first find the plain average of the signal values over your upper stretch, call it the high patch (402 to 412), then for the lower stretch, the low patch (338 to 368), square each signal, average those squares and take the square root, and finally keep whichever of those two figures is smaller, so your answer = 7.1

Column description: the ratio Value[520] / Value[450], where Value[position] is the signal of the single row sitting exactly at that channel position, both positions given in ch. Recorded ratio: 0.95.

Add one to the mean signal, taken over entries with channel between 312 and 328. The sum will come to 10.3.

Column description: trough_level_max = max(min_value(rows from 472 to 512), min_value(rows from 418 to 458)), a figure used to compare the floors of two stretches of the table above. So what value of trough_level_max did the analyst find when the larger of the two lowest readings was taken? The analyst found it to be 8.30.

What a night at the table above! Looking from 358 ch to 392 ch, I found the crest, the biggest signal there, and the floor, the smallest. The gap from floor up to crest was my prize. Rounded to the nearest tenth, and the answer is 2.5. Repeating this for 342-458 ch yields 2.7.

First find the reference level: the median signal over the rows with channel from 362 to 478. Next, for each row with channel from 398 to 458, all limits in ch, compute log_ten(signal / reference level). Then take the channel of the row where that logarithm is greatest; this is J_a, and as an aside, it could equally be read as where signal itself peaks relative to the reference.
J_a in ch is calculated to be 425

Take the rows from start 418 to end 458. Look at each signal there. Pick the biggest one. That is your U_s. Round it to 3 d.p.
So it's 8.939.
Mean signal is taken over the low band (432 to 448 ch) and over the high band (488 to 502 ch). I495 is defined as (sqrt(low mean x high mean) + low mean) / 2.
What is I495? 8.6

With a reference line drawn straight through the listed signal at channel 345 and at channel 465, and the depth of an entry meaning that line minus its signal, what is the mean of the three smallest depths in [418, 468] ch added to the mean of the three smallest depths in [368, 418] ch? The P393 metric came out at -0.66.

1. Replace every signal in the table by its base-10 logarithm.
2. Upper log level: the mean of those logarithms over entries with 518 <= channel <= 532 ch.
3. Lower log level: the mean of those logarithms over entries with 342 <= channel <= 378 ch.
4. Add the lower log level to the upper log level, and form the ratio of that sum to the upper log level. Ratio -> 2.01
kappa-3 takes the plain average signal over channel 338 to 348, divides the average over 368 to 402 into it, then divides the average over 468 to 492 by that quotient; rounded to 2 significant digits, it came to 7.4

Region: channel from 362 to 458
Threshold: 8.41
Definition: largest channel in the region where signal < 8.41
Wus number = 455 ch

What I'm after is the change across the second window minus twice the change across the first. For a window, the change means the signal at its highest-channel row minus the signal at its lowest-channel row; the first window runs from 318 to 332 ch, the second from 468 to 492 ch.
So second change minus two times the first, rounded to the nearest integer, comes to 2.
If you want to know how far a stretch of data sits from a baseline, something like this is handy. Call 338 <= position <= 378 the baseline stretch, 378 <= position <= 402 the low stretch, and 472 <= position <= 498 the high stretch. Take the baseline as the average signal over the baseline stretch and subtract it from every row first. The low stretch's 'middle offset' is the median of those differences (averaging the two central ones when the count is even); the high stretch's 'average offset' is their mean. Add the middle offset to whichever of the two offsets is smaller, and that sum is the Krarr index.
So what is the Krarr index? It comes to -3.9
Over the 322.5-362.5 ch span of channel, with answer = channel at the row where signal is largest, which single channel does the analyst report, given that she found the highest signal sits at 325 ch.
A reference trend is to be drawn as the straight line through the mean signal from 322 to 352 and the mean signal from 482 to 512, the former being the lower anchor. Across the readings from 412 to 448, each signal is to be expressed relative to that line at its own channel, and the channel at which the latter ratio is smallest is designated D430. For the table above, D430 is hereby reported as 415 ch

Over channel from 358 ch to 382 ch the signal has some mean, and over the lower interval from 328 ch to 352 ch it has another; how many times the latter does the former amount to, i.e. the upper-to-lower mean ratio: 1.00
